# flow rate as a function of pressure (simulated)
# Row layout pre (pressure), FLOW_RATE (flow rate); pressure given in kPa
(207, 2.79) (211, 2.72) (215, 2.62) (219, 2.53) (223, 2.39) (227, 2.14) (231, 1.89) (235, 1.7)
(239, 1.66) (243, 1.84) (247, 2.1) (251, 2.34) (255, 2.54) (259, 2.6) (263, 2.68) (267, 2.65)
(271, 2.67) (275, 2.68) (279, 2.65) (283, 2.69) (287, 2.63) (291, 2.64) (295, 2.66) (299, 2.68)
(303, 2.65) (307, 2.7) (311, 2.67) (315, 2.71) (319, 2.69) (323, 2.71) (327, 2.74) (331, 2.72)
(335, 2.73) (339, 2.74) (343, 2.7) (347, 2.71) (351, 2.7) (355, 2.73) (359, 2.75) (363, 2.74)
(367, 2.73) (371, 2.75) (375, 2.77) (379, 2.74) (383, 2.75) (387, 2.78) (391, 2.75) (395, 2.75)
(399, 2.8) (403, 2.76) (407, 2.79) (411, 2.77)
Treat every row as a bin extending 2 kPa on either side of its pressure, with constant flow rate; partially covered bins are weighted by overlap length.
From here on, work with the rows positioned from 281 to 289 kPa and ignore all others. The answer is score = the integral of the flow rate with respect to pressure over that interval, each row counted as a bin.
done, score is 21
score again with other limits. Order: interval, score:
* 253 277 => 63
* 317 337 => 54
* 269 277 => 21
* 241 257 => 35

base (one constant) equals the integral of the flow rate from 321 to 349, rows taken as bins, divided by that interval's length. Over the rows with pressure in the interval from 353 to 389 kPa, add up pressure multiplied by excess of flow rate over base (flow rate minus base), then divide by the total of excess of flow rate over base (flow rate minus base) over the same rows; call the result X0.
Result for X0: 374.9 kPa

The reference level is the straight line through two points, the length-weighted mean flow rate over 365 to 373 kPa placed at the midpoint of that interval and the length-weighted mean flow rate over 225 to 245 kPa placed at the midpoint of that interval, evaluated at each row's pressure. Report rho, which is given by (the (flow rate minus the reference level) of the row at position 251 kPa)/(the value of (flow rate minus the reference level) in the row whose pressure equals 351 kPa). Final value 5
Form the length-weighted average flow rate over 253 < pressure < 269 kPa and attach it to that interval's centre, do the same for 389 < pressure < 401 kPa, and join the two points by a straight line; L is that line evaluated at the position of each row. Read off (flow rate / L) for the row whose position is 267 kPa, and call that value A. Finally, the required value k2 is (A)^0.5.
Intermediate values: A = 1.01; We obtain 1.00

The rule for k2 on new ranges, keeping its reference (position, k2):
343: 1.00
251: 0.95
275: 1.01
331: 1.00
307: 1.01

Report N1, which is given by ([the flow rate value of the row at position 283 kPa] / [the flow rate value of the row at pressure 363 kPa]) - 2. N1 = -1.02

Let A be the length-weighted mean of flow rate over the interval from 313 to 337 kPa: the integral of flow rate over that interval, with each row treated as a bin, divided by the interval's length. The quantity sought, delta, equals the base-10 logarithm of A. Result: 0.434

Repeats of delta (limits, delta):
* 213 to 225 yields 0.400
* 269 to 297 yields 0.425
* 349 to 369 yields 0.436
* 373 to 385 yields 0.440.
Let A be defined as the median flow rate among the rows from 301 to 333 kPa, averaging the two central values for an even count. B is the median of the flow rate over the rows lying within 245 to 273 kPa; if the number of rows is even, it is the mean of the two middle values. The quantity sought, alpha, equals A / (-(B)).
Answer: -1.04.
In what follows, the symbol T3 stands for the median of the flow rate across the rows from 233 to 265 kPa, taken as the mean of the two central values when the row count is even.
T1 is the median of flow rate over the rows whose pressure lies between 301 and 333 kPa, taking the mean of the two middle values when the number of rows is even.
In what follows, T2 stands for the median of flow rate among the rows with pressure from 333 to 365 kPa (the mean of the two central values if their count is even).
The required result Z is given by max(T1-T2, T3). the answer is 2.22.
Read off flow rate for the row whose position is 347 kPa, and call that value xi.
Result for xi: 2.71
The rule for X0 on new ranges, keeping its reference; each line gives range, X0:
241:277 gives 249.3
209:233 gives 226.6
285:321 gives 298.8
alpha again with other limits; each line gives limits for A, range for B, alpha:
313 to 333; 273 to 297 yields -1.02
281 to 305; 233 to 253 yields -1.44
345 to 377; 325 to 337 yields -1.00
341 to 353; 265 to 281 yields -1.02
